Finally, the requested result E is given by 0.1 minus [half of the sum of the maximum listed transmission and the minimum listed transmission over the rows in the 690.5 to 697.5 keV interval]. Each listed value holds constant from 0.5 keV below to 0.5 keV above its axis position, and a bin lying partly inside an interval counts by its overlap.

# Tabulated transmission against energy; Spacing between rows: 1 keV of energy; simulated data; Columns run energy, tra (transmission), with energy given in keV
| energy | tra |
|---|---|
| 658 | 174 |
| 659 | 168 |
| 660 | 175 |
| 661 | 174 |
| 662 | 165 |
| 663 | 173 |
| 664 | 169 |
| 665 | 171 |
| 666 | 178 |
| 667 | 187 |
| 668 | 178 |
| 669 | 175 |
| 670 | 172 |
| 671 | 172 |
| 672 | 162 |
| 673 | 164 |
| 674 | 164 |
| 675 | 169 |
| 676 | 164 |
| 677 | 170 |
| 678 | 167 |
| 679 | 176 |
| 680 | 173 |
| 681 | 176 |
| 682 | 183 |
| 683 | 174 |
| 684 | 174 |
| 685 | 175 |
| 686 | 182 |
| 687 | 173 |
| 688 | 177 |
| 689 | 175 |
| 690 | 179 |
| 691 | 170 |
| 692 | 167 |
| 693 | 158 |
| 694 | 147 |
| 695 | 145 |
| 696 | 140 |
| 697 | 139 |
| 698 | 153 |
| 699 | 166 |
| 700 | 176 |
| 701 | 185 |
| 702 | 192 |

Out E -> -154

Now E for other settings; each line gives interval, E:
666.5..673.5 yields -174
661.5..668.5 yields -176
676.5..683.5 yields -175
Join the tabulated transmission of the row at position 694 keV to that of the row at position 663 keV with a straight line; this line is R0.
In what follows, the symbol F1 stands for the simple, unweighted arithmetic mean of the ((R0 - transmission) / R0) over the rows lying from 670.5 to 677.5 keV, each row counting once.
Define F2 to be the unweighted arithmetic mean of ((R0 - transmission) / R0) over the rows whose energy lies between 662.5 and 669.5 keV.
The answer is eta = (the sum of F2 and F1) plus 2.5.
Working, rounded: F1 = -0.02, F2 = -0.03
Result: 2.45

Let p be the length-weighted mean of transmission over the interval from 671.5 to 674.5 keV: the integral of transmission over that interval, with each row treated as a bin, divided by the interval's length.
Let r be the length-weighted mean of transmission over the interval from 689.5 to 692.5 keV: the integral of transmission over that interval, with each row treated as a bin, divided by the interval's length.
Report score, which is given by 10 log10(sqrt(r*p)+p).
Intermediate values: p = 163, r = 172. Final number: 25.20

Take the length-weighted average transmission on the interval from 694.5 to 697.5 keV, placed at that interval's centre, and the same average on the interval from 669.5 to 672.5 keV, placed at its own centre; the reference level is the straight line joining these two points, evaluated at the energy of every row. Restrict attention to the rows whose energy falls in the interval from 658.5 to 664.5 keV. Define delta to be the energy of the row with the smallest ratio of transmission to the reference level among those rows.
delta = 659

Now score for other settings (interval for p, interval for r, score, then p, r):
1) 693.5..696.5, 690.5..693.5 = 24.74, 144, 165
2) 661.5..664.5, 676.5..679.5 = 25.30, 169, 171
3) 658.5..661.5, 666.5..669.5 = 25.42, 172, 180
